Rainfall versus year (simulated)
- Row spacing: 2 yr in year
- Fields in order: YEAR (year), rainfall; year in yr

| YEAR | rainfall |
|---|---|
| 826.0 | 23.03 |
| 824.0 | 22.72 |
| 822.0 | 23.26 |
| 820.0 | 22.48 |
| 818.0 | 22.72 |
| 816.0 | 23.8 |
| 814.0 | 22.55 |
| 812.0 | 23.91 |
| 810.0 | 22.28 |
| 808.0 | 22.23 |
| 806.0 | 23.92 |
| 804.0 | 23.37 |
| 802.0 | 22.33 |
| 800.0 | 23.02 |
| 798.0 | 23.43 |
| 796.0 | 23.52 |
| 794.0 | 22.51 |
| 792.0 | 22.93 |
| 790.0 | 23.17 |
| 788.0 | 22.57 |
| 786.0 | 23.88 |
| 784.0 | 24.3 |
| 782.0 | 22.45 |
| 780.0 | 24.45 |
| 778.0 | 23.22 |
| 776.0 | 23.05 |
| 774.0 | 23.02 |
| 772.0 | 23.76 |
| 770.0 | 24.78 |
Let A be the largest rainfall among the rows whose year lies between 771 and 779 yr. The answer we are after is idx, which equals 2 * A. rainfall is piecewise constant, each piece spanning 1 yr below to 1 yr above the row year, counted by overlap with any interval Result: 47.5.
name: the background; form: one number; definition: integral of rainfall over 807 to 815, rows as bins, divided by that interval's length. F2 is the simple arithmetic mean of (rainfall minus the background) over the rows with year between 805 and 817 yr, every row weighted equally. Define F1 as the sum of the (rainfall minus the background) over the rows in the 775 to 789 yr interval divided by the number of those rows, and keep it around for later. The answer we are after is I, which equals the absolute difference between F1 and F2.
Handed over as 0.30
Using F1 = 0.7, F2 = 0.37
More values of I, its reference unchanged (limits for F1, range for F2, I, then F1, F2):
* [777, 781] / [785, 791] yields 0.63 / 1.1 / 0.46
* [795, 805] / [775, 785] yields 0.36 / 0.4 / 0.75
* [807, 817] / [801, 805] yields 0.10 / 0.2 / 0.11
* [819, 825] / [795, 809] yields 0.30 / 0.1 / 0.37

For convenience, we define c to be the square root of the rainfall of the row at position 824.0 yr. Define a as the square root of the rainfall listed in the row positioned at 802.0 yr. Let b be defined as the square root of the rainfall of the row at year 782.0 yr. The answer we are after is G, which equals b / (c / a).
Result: 4.70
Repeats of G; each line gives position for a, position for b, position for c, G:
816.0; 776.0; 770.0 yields 4.71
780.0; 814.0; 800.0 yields 4.89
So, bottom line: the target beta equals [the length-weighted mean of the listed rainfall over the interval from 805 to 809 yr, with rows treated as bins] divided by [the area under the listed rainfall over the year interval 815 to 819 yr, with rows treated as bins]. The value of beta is 0.248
